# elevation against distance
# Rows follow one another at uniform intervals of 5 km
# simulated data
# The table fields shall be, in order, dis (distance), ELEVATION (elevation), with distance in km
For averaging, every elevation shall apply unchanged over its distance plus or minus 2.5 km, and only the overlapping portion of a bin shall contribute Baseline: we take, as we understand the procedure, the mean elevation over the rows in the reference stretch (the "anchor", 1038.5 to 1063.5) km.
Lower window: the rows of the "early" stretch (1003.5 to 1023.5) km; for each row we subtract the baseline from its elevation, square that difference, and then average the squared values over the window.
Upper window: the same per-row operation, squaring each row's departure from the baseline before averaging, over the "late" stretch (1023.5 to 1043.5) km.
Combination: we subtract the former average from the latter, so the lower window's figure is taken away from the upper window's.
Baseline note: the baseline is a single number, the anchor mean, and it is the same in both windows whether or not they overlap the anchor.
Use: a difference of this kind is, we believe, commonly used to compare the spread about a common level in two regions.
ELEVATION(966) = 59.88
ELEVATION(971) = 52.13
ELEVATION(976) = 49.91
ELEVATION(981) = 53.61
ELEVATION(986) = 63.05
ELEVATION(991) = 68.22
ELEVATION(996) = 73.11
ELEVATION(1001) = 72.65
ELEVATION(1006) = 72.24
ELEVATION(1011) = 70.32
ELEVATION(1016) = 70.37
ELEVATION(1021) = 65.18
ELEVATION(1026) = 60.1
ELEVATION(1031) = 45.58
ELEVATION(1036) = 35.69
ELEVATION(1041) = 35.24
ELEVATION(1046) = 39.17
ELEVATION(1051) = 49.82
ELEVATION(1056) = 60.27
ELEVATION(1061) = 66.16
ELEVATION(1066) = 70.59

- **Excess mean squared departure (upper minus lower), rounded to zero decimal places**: -245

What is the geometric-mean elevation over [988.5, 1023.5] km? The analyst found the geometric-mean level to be 70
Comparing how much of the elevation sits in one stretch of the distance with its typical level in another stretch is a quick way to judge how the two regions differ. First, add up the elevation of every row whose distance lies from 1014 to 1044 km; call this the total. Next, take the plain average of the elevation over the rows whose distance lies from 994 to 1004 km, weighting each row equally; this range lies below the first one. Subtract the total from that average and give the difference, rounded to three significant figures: -239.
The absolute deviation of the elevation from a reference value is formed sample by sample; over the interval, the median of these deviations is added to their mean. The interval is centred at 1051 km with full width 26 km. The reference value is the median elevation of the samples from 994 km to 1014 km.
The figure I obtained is 45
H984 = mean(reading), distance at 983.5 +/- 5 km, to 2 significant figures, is 58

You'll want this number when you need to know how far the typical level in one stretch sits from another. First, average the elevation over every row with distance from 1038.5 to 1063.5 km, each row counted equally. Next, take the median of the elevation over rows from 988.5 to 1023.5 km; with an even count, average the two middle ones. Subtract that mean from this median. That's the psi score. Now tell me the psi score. 20.2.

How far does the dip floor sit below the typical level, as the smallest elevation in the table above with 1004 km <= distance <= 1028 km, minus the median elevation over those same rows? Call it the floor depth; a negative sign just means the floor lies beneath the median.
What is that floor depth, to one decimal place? -10.2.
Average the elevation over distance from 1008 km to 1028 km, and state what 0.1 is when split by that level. 0.0015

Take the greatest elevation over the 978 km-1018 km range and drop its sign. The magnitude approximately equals 73.1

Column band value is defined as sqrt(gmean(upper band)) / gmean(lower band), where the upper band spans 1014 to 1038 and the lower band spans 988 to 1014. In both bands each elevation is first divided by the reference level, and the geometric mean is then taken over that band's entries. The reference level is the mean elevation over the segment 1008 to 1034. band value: 0.81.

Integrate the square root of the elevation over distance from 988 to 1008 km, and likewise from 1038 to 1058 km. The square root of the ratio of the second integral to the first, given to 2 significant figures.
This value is 0.89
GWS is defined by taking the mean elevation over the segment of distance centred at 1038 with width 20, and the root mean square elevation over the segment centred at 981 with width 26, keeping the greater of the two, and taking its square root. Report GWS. 7.60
